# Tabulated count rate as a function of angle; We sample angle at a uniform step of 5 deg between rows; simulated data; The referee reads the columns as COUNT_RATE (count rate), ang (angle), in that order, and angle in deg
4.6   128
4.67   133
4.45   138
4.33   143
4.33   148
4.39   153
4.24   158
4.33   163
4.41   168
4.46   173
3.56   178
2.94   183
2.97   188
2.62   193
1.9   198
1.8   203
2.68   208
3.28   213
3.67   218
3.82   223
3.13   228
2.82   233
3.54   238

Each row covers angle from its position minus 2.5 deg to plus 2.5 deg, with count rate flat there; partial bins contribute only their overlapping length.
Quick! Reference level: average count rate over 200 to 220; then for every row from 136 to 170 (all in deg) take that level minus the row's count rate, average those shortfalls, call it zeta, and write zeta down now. -1.5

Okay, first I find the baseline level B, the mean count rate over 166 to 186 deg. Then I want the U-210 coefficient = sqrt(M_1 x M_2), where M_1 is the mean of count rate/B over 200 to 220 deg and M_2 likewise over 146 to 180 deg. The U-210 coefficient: 0.91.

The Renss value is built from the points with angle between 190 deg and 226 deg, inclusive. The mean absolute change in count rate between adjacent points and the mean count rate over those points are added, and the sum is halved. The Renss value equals 1.65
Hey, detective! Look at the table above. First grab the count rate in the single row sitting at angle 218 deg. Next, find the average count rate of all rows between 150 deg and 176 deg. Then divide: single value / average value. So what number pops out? 0.84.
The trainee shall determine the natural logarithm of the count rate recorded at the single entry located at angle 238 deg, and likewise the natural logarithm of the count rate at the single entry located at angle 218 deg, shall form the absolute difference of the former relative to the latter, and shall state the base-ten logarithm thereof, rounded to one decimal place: -1.4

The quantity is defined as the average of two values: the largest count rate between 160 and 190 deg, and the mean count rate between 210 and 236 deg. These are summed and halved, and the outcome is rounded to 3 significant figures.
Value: 3.90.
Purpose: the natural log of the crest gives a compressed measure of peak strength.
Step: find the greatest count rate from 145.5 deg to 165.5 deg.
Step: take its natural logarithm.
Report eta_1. 1.48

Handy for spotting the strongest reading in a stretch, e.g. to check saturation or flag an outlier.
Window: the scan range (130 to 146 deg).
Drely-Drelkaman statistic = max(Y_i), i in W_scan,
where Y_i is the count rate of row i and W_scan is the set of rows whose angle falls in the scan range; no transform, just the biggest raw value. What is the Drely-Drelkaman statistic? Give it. 4.67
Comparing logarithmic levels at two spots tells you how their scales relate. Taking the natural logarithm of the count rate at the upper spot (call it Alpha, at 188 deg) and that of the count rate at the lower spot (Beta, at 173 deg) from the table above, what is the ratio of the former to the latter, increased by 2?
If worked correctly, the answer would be 2.7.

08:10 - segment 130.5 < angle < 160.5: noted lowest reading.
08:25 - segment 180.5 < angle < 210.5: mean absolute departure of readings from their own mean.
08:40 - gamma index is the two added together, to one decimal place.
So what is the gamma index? 4.7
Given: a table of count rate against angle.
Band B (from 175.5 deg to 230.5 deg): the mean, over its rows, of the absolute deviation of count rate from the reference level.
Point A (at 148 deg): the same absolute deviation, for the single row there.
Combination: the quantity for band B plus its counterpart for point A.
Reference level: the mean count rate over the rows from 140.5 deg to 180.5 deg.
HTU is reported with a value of 1.4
